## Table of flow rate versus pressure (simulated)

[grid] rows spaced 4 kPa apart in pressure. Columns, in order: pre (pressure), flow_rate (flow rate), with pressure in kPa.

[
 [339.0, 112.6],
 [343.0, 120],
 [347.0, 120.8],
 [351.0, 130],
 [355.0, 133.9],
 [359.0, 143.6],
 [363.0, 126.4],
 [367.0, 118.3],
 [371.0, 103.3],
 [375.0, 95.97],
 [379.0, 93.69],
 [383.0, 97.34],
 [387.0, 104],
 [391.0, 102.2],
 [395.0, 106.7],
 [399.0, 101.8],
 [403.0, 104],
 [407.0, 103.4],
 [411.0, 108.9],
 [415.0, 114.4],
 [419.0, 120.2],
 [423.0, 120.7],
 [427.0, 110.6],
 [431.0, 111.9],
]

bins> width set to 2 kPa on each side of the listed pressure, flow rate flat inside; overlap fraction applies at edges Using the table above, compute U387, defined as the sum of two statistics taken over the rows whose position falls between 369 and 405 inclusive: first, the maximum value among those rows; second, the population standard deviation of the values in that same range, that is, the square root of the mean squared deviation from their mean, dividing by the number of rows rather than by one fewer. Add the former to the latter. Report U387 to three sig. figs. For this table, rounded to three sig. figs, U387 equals 111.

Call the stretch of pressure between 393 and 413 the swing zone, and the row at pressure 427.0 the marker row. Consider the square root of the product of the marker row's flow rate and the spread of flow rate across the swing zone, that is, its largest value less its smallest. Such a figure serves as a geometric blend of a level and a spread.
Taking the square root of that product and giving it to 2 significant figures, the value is 28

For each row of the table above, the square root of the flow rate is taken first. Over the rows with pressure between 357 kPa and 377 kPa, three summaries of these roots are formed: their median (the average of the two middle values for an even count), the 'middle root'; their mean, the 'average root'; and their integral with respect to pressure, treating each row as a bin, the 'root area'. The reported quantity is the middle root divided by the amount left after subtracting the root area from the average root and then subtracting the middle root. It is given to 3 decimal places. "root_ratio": -0.050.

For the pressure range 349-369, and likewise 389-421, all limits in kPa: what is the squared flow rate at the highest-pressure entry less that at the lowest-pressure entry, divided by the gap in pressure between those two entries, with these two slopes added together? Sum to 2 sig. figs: -39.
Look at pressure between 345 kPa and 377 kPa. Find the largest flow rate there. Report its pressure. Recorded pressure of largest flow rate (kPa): 359.0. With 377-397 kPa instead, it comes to 395.0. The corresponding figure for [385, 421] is 419.0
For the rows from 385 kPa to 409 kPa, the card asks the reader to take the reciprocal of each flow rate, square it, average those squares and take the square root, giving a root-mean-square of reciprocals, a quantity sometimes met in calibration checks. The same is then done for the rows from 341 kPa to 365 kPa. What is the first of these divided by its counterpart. 1.2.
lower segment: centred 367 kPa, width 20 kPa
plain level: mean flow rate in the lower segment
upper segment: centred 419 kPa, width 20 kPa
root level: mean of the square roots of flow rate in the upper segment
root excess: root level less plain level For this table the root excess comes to -107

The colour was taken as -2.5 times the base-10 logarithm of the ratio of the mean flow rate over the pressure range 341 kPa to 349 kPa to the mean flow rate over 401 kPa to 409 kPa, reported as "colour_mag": -0.2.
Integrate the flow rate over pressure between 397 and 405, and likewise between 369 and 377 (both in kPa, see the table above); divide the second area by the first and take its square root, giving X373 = 0.98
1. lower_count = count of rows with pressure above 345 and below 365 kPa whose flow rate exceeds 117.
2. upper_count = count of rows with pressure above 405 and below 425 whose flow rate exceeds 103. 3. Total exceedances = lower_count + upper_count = 10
